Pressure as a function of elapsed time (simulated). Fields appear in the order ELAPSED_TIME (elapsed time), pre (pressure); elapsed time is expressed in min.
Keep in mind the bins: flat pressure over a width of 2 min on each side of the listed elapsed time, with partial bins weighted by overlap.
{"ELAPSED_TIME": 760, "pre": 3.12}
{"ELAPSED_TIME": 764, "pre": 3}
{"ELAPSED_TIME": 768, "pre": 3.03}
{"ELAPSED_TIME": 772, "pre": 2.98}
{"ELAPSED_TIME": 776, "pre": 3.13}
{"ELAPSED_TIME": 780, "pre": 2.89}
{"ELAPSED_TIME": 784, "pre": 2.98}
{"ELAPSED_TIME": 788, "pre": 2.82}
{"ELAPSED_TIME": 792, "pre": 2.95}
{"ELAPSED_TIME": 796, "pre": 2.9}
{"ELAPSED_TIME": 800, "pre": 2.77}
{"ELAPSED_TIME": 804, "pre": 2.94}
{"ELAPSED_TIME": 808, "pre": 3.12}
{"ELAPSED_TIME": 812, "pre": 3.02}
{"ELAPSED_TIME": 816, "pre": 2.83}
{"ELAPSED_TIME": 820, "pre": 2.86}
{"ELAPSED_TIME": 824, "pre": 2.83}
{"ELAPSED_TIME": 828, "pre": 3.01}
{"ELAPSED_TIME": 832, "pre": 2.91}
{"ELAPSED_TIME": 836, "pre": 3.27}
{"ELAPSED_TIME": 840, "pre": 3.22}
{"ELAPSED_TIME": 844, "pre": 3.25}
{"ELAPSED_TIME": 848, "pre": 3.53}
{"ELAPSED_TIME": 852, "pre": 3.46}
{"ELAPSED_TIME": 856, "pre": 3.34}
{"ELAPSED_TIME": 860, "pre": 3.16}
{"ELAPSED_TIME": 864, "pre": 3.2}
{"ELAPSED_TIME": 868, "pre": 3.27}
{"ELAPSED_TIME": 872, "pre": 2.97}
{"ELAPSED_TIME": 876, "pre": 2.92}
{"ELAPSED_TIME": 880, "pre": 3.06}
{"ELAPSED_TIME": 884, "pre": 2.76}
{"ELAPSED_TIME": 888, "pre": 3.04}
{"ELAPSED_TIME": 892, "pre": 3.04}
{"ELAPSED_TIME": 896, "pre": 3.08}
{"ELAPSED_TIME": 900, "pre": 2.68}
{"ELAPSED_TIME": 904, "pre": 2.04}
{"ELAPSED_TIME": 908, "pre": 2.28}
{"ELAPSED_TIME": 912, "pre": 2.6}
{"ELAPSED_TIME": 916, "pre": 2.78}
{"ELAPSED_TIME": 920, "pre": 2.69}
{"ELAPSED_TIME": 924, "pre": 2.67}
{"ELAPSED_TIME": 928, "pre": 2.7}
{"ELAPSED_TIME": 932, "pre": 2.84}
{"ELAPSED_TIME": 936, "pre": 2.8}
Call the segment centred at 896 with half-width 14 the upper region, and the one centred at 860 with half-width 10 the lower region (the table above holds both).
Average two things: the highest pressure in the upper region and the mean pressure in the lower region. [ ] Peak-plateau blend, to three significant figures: 3.18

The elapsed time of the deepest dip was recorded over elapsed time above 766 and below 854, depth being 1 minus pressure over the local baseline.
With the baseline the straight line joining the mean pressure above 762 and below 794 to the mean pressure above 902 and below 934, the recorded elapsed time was 800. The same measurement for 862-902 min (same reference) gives 900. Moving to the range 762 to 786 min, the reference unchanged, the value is 780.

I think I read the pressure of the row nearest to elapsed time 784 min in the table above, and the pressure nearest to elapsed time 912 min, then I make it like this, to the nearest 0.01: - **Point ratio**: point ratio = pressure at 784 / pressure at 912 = 1.15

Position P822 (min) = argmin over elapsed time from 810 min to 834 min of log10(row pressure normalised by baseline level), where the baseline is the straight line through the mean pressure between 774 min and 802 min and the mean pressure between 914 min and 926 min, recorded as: 816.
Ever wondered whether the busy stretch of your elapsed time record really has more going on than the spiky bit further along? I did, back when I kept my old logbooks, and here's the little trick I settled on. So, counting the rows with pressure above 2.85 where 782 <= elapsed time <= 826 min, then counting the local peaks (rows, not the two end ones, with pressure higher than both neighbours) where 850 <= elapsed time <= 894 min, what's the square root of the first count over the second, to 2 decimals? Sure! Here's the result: 1.87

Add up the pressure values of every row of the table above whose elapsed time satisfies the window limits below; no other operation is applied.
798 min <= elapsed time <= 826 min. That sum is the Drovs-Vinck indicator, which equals 20.4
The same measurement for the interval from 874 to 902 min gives 20.6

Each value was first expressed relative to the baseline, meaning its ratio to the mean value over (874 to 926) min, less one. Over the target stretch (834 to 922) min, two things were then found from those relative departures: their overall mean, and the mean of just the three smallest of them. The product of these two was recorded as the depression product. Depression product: -0.014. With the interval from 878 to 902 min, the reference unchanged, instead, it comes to 0.002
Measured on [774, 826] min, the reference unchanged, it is 0.002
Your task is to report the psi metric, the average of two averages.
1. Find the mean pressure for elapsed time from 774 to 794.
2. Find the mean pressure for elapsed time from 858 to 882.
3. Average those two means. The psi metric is 3.03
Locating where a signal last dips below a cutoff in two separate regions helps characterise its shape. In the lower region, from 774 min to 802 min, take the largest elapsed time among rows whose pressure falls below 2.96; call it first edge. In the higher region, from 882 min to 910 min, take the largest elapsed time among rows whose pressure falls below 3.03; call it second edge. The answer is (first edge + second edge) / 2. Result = 854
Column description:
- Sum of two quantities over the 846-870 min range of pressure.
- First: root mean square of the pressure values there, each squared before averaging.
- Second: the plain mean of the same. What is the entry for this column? 6.7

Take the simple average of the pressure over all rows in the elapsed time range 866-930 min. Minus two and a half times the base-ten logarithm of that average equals -1.11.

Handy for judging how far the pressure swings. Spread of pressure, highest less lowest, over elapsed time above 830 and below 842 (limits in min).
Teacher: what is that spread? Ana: 0.36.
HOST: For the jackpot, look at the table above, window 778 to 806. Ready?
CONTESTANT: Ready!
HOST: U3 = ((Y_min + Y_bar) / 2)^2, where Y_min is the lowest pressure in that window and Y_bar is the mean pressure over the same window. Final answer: 8.02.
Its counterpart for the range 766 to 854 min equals 8.42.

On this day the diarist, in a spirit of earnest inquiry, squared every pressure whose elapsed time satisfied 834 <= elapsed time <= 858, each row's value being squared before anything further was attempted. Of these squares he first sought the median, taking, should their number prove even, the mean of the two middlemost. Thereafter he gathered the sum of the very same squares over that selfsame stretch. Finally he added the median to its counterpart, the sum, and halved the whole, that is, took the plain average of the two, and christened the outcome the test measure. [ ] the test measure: 39.1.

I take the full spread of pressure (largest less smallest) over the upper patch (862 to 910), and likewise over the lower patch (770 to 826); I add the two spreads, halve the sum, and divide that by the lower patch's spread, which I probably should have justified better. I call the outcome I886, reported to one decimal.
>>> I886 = 2.2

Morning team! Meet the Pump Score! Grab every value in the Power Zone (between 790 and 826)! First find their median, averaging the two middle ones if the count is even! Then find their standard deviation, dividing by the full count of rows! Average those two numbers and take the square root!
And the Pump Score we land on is 1.23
